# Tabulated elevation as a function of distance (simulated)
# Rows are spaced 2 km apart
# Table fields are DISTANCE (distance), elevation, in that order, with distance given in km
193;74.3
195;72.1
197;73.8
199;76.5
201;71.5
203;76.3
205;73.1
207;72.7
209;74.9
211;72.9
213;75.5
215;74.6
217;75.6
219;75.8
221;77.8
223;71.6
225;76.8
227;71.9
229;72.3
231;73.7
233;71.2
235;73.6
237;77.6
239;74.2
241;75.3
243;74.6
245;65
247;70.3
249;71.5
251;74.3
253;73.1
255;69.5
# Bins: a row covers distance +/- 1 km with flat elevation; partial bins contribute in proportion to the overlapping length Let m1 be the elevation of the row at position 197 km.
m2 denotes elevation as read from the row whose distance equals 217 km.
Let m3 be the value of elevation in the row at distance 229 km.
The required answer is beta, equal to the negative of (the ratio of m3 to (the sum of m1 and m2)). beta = -0.48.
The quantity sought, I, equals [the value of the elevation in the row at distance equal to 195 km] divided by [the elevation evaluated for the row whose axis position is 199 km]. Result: 0.94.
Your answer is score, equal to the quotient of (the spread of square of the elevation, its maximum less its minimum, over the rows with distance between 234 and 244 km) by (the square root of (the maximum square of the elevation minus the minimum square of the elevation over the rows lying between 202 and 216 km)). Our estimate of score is 26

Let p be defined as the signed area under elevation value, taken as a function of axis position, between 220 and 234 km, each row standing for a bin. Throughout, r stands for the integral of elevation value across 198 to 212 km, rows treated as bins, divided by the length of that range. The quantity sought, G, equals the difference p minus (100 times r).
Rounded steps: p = 1031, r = 74.0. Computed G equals -6368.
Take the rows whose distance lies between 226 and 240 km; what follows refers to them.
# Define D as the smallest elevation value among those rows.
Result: 71.2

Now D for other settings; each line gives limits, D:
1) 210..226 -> 71.6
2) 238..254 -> 65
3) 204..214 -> 72.7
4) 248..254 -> 71.5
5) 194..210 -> 71.5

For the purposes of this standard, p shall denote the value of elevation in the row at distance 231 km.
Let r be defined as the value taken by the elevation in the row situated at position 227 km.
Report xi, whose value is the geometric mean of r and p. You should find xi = 72.8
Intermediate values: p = 73.7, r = 71.9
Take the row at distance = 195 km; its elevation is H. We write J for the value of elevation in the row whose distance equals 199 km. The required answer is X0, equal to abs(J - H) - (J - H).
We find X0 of 0.0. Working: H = 72.1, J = 76.5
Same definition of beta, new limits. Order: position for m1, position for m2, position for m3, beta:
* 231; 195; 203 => -0.52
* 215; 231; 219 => -0.51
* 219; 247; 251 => -0.51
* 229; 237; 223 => -0.48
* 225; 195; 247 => -0.47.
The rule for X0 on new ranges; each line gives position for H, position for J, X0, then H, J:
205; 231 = 0.0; 73.1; 73.7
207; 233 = 3.0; 72.7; 71.2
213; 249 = 8.0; 75.5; 71.5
